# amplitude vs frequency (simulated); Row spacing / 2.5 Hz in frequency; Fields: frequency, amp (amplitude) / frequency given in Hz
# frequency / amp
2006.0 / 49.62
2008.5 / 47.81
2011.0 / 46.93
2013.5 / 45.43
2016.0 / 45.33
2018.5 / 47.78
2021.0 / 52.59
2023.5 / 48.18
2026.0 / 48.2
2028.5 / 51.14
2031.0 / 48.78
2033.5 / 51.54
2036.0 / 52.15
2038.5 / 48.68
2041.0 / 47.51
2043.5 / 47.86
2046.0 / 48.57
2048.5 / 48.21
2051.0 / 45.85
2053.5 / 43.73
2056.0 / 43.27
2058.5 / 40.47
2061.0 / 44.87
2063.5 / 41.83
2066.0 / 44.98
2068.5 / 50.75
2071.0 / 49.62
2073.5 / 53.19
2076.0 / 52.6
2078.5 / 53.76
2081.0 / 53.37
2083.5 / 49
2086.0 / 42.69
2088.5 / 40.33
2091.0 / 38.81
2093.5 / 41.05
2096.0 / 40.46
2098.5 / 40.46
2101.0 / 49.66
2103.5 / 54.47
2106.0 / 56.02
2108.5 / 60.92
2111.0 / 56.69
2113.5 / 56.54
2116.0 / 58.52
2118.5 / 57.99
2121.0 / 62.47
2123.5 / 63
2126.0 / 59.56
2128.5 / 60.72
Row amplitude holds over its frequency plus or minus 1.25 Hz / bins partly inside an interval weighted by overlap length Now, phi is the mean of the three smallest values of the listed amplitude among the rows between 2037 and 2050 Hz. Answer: 47.9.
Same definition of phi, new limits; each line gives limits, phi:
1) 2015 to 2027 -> 47.1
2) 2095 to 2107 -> 43.5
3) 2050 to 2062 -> 42.5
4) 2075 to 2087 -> 48.1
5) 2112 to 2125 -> 57.7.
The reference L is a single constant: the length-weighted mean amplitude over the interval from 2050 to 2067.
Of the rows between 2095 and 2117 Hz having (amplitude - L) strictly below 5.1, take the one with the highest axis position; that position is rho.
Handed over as 2098.5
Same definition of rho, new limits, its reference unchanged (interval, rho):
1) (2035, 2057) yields 2056.0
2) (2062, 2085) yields 2066.0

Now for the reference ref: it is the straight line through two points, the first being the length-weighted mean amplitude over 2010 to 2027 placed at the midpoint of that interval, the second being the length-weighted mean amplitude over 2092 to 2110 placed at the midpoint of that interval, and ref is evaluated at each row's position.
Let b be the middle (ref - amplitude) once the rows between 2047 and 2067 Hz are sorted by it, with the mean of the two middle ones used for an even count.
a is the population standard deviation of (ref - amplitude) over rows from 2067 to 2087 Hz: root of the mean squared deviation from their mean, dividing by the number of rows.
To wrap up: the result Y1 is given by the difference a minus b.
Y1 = -0.6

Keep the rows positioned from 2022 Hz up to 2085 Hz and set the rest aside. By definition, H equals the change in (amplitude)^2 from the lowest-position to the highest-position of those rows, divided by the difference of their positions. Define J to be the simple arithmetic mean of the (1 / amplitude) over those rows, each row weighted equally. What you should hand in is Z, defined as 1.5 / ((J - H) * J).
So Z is -55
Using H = 1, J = 0.0208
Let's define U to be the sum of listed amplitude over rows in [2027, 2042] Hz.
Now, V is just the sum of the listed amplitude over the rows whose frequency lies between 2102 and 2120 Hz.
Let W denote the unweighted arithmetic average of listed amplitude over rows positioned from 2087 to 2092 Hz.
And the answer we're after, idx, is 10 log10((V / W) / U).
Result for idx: -14.7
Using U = 300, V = 401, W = 40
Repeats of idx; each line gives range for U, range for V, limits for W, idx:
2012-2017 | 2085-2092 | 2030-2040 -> -15.7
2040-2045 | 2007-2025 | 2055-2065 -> -10.9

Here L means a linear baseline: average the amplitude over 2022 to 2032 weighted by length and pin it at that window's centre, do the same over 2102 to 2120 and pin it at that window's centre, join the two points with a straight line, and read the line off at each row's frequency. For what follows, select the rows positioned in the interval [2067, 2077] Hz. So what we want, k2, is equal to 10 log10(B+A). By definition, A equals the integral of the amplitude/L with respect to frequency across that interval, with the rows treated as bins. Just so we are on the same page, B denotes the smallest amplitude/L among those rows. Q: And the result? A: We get 10.2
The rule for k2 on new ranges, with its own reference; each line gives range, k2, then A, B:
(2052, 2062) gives 9.6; 8.3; 0.78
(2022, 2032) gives 10.4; 10.0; 0.98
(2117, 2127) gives 10.6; 10.4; 1.00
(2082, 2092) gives 9.3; 7.8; 0.70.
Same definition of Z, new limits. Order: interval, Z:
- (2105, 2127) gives -4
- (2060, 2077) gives -1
